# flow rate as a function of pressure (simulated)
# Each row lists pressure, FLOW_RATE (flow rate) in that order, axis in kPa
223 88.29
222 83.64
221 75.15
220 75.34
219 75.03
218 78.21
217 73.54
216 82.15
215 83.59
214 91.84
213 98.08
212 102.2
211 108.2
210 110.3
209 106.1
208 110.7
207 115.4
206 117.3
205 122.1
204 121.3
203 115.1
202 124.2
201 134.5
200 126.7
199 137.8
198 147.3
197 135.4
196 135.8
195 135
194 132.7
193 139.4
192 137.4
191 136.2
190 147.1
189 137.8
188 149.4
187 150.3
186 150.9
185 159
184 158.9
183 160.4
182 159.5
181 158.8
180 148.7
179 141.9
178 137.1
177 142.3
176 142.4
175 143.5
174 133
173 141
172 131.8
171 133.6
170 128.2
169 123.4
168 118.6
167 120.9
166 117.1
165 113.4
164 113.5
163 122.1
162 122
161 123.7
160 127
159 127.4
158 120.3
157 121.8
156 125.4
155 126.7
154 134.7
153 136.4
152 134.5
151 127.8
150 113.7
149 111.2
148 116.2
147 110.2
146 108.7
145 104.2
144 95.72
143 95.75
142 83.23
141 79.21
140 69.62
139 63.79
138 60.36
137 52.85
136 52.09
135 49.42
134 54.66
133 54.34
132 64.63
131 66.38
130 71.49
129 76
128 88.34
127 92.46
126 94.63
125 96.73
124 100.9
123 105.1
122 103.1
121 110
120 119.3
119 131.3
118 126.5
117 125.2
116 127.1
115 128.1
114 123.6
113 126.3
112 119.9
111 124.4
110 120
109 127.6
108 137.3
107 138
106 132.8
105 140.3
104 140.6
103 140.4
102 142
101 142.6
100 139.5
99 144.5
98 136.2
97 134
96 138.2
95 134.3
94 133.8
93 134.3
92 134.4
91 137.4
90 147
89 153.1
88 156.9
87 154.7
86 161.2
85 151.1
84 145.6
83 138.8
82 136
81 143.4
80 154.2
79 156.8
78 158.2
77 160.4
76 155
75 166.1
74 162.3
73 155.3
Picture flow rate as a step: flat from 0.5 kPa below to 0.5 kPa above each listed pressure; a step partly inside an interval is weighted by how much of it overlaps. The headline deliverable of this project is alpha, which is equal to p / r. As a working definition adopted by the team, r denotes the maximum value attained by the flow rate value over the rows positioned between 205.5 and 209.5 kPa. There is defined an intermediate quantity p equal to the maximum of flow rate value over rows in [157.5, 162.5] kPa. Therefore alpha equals 1.09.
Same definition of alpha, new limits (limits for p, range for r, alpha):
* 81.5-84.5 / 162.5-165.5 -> 1.19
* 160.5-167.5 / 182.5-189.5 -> 0.77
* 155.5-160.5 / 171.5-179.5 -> 0.89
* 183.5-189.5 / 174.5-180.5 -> 1.07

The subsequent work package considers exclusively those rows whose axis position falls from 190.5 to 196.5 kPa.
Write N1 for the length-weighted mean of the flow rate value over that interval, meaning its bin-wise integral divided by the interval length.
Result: 136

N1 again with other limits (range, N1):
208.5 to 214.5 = 103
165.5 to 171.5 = 124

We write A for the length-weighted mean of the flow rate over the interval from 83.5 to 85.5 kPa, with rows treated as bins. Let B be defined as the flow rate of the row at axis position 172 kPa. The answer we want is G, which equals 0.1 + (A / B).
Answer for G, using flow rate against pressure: 1.23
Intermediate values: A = 148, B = 131.8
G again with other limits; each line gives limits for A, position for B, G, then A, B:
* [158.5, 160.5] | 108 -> 1.03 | 127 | 137.3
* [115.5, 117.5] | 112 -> 1.15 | 126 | 119.9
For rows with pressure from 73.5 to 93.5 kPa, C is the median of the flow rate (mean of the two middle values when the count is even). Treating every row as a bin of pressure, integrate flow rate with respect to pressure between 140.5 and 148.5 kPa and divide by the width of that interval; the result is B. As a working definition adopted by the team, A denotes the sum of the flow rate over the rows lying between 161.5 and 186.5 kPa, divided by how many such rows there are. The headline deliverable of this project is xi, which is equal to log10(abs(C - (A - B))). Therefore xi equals 2.06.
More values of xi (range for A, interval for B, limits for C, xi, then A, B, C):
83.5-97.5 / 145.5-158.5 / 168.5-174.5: 2.04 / 144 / 122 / 132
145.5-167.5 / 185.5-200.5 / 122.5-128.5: 2.06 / 122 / 140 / 96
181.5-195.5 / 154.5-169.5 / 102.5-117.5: 2.01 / 147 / 122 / 128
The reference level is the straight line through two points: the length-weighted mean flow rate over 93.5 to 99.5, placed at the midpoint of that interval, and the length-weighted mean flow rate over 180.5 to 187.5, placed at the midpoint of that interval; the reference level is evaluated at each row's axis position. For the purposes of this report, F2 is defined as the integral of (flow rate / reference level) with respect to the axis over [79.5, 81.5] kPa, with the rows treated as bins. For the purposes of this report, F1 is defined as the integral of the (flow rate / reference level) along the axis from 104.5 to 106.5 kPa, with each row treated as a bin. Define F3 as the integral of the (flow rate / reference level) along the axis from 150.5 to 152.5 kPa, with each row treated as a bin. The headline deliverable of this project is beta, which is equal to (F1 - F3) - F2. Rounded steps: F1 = 2.0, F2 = 2.2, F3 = 1.8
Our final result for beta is -2.0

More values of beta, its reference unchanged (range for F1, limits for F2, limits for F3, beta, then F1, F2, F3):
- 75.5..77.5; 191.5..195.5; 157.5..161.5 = -4.3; 2.4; 3.4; 3.3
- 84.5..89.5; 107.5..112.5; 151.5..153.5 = -0.5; 5.8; 4.5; 1.8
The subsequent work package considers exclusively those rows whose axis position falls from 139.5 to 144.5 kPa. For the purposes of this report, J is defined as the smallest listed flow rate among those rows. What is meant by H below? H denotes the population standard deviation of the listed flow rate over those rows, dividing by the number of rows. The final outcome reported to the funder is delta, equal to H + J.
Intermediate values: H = 10.0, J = 69.62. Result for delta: 80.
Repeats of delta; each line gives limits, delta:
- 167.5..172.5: 124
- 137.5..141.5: 68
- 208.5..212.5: 105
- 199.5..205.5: 121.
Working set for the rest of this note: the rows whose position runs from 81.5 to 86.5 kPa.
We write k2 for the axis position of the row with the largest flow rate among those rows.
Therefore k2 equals 86 kPa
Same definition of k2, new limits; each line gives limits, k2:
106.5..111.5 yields 107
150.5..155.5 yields 153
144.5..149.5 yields 148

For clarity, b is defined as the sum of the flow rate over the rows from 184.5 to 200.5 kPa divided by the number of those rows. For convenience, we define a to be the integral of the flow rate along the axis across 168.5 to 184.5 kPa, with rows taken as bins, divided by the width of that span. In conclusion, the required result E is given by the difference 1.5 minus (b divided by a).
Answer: 0.5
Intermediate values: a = 143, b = 141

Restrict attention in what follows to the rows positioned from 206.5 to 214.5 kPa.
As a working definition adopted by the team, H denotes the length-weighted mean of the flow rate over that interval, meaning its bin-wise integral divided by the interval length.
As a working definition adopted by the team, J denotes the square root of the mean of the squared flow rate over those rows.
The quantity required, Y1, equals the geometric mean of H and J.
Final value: 105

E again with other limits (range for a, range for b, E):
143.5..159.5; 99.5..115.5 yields 0.4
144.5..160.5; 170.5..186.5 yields 0.3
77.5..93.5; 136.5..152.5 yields 0.9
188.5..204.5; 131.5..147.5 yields 0.9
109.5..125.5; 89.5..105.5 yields 0.3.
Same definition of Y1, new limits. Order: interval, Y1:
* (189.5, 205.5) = 133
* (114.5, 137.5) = 93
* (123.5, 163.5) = 99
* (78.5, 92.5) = 148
